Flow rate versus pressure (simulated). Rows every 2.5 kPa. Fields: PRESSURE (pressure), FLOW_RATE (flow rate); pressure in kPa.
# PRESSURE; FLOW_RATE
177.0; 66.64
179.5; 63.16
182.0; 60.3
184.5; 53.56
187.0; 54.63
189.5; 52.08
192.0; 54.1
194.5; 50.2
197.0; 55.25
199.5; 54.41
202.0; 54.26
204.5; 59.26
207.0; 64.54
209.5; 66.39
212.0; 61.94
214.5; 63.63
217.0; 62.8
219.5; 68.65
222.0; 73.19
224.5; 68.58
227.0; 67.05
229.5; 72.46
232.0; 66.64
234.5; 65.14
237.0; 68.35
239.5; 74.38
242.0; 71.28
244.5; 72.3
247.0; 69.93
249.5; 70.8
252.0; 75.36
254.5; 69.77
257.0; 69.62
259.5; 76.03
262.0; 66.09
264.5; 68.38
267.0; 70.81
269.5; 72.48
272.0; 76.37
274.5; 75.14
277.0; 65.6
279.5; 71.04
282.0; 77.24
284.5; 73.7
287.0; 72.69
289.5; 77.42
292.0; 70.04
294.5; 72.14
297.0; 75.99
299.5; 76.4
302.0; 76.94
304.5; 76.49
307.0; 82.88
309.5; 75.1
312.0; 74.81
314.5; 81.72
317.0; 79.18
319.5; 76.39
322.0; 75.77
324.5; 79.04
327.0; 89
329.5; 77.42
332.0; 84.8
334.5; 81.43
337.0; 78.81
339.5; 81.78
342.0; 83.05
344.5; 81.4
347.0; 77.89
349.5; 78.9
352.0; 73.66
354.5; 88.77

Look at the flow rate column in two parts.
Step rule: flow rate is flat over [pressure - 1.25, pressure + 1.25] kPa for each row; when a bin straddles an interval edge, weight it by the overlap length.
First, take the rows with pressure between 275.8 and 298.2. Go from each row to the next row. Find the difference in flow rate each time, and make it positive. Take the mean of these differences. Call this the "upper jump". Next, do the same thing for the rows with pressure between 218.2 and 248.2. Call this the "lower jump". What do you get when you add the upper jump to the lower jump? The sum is 7.8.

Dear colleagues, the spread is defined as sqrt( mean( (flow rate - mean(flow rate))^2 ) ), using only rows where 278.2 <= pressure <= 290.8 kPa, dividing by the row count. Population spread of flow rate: 2.5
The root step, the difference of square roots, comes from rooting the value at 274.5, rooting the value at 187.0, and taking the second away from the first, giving 1.3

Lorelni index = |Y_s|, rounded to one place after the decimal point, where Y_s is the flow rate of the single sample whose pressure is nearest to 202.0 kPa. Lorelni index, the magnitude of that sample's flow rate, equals 54.3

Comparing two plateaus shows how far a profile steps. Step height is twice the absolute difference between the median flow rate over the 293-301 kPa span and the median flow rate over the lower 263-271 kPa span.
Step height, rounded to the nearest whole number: 10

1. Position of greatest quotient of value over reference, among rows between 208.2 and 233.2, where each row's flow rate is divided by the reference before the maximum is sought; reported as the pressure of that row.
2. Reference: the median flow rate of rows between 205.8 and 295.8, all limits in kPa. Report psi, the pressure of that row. 222.0 kPa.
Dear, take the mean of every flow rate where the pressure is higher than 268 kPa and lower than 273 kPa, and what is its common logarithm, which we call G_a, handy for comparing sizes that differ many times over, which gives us 1.87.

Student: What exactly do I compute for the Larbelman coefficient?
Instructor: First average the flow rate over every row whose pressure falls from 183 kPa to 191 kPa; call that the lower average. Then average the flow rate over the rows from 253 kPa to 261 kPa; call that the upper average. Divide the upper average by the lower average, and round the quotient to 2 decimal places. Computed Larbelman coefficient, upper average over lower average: 1.34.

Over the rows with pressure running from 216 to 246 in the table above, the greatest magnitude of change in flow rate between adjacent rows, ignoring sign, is 6.0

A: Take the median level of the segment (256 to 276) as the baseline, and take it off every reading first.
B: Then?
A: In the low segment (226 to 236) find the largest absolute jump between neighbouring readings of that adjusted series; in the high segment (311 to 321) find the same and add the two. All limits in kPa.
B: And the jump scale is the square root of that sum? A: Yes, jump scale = 3.6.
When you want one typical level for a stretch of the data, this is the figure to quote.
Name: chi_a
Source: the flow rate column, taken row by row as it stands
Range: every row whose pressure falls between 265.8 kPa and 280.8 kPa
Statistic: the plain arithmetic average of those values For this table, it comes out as 71.9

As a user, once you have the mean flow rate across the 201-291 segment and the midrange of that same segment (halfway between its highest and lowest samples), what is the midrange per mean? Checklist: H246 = 0.95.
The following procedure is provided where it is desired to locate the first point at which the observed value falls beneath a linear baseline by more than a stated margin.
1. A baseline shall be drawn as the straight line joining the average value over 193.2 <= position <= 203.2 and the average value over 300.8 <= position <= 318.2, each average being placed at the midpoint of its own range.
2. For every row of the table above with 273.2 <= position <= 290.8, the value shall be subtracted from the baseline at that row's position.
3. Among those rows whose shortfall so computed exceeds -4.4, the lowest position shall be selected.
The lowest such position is 277.0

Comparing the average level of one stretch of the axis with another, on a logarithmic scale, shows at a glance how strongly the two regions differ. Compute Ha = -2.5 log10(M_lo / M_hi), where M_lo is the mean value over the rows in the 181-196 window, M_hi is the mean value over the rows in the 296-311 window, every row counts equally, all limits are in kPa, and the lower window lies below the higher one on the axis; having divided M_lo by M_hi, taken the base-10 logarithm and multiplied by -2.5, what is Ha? 0.39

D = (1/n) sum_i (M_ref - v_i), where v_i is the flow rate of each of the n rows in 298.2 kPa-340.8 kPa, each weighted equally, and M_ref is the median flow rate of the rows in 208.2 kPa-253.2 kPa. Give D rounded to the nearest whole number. -11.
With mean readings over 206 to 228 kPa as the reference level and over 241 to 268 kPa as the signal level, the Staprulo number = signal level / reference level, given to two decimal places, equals 1.07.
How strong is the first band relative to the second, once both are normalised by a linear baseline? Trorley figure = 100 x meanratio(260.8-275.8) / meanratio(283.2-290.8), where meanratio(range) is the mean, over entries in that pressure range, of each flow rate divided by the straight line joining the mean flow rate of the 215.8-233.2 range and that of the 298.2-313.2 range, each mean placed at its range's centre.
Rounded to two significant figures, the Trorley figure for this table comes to 98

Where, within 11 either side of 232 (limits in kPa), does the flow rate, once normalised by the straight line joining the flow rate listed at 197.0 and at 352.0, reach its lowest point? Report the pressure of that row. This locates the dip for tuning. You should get 234.5 kPa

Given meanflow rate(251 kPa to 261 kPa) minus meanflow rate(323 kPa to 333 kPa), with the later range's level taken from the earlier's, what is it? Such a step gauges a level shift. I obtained -9.9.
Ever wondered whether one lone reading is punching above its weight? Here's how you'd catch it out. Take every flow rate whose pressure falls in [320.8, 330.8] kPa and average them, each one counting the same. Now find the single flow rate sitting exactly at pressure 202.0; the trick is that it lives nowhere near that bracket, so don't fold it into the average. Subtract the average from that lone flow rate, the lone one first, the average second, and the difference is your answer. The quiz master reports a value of -26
